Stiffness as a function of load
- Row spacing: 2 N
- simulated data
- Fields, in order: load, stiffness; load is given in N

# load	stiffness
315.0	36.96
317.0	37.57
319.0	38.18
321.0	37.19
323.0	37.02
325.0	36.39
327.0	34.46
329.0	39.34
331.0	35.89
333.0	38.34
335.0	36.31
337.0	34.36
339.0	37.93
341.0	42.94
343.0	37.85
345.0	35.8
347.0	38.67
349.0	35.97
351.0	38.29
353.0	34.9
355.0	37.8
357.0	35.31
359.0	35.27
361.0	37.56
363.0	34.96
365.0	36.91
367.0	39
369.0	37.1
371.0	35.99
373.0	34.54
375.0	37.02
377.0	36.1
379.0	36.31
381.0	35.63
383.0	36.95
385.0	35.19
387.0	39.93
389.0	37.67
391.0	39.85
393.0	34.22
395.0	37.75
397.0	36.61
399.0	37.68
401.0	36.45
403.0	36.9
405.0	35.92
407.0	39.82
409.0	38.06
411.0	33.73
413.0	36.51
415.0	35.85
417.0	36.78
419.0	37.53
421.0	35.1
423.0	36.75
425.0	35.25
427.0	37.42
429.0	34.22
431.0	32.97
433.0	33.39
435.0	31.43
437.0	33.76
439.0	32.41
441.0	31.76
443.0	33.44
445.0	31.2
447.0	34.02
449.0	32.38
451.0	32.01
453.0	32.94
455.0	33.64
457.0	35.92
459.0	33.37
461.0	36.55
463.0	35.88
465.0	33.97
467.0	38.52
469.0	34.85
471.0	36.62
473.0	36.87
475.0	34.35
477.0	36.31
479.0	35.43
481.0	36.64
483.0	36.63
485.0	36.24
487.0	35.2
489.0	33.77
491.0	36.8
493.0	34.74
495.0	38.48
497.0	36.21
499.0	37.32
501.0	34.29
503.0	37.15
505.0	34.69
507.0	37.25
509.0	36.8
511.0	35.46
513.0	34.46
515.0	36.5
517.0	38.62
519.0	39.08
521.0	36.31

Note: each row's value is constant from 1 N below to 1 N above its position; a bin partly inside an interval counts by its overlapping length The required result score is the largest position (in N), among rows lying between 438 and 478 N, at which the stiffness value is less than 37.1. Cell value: 477.0 N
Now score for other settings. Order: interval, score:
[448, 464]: 463.0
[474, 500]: 497.0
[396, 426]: 425.0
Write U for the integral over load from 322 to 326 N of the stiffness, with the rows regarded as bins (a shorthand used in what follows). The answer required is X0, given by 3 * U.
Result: 440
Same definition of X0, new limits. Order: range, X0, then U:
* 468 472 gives 429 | 143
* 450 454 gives 390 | 130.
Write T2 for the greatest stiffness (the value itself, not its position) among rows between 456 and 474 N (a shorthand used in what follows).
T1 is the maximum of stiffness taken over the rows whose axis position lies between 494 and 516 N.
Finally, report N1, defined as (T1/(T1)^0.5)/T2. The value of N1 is 0.161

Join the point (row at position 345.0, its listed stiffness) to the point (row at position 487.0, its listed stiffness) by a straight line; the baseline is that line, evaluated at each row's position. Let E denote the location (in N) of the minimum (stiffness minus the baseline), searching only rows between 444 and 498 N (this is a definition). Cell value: 445.0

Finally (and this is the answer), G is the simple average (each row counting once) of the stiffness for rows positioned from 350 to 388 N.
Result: 36.6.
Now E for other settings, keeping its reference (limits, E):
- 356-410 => 393.0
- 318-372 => 337.0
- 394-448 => 445.0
